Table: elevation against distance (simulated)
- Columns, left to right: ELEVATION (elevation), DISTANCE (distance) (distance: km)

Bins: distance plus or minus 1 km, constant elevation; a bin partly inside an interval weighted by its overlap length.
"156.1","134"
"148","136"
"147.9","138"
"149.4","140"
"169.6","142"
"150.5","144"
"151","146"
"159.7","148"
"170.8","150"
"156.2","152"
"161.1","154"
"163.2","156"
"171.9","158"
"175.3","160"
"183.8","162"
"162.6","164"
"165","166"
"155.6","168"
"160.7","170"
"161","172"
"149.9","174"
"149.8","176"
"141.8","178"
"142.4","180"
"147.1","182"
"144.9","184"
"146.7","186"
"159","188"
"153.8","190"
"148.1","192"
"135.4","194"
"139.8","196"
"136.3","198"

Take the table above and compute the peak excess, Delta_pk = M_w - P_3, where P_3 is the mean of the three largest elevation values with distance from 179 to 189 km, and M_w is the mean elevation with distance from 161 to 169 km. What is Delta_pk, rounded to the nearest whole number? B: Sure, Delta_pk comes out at 16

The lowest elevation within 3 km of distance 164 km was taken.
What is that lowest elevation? 162.6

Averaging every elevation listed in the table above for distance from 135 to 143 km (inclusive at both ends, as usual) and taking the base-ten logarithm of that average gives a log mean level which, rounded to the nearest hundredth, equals 2.19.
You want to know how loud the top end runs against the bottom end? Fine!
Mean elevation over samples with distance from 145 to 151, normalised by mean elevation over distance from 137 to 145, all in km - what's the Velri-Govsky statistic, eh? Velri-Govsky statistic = 1.04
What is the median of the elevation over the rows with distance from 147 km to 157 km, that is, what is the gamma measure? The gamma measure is 161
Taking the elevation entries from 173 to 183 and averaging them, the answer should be 146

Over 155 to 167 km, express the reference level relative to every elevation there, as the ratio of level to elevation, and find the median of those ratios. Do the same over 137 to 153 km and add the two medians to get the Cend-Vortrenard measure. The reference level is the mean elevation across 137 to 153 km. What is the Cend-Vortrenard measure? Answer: 1.95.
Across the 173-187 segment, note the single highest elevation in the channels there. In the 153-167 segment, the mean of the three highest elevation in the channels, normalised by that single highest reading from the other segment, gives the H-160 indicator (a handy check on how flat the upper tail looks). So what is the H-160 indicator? 1.18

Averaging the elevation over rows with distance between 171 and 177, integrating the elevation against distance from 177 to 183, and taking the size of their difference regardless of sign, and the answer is 709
